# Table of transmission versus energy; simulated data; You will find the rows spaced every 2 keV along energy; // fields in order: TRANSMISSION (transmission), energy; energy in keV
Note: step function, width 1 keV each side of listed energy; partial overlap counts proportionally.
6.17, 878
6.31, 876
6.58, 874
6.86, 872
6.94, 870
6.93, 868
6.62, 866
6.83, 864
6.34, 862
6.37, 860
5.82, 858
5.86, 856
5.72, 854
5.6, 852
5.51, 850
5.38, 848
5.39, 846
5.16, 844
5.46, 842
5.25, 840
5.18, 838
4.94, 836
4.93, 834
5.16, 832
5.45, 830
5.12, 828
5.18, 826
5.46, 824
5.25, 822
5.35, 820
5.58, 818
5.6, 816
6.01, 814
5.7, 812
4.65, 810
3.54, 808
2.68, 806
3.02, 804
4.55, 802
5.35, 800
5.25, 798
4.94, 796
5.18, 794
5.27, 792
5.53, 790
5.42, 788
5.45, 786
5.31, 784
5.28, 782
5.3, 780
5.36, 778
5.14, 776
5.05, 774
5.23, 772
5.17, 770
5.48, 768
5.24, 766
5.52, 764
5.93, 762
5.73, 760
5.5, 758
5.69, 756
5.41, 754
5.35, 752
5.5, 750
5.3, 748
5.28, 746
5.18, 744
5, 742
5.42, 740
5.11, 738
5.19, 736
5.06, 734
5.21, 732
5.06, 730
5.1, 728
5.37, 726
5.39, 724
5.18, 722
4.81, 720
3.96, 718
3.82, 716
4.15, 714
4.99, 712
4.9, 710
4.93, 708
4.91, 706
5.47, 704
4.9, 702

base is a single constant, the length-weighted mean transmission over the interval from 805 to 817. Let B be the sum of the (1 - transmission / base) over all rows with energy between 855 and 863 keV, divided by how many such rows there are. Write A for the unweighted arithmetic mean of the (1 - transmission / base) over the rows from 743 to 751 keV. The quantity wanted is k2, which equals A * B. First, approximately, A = -0.13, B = -0.30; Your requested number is 0.039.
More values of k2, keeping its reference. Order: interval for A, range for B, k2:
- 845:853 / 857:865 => 0.058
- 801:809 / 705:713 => -0.013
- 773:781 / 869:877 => 0.046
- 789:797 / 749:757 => 0.019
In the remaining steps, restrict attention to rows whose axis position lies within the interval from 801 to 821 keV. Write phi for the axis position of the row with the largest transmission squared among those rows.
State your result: 814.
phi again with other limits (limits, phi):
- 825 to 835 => 830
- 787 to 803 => 790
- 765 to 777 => 768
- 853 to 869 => 868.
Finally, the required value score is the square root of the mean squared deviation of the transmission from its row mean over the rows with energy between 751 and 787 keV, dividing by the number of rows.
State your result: 0.22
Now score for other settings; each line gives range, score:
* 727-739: 0.06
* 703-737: 0.47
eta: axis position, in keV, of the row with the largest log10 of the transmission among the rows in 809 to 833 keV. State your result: 814 keV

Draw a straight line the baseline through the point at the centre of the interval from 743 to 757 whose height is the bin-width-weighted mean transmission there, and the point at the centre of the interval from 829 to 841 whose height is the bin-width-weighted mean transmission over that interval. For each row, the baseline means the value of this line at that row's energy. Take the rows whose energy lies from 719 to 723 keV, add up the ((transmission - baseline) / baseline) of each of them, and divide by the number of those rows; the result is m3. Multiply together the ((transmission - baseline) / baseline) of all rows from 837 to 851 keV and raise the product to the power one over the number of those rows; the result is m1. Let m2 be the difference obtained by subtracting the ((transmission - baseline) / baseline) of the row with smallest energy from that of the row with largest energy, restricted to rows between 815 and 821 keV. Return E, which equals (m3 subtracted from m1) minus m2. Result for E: 0.16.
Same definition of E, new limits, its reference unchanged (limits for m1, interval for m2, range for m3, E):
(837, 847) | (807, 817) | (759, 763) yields -0.47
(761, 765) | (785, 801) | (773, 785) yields 0.08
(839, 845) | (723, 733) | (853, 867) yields -0.17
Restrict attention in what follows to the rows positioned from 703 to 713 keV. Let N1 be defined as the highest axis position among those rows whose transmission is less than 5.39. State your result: 712 keV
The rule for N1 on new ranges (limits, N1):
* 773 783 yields 782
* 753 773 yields 772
